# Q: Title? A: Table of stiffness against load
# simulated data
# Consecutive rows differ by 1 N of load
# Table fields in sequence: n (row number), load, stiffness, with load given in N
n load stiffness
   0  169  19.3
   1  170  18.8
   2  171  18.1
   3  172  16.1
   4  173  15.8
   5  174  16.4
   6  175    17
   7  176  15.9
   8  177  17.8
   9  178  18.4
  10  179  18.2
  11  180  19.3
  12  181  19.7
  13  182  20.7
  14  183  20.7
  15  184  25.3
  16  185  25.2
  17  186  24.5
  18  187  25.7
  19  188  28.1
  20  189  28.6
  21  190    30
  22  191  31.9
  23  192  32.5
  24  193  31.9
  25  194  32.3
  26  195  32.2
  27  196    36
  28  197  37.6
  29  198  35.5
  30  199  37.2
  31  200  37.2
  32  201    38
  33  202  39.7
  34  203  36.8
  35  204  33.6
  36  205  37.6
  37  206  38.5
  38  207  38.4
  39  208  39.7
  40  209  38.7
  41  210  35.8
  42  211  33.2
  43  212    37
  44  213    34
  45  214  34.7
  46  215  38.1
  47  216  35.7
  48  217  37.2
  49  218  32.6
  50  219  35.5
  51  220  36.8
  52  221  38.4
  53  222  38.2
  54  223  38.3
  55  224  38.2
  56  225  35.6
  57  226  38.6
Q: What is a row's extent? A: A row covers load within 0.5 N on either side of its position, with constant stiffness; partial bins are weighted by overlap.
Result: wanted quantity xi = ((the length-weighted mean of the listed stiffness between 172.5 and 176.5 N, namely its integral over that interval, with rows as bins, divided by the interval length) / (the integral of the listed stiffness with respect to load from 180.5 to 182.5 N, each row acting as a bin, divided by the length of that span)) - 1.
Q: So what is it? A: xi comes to -0.19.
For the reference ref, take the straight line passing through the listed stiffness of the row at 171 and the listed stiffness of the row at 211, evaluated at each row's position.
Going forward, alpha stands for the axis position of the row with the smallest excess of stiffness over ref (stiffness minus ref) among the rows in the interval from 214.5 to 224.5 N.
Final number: 218 N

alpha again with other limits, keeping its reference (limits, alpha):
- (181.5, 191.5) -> 183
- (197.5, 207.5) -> 204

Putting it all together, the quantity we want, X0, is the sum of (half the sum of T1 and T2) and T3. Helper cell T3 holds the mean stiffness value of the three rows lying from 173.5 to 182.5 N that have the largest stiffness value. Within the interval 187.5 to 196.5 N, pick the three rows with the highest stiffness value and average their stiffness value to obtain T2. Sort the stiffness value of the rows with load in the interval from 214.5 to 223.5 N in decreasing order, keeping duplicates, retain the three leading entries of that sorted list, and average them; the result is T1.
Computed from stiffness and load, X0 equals 56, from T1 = 38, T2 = 33.6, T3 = 19.9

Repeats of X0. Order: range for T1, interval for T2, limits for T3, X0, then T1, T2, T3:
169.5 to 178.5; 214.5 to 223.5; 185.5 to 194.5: 61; 18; 38.3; 32.2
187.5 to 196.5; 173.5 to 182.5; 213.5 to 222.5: 65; 34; 19.9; 38.2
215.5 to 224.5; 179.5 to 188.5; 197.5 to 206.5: 71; 38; 26.4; 38.7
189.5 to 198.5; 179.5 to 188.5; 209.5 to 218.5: 69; 36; 26.4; 37.4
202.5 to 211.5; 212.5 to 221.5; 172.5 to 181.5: 58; 39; 37.9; 19.1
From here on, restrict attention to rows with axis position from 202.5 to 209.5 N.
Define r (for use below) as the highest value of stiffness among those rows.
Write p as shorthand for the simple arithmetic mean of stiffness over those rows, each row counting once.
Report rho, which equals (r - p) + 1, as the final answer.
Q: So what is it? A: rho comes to 3.1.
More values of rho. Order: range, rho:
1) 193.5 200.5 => 3.2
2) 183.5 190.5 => 4.2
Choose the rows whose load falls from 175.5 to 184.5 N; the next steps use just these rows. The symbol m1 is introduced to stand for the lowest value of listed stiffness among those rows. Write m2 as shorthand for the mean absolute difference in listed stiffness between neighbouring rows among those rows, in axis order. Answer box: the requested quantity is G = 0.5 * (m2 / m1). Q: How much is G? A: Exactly 0.039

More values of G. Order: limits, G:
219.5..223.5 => 0.009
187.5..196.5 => 0.021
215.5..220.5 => 0.039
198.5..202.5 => 0.011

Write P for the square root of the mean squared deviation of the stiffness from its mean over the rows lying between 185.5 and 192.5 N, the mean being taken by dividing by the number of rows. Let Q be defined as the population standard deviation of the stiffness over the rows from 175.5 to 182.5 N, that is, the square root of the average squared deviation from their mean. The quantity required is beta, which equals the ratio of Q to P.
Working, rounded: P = 2.8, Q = 1.43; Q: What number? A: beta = 0.52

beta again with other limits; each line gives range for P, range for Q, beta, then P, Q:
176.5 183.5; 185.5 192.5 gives 2.53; 1.1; 2.76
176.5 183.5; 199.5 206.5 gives 1.61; 1.1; 1.76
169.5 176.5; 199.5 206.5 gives 1.63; 1.1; 1.76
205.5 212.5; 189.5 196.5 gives 0.81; 2.1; 1.66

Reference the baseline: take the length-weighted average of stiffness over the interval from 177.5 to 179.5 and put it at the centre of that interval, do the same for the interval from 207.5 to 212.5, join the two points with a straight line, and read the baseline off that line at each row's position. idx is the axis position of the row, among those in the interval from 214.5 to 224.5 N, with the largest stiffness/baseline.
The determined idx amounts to 215 N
